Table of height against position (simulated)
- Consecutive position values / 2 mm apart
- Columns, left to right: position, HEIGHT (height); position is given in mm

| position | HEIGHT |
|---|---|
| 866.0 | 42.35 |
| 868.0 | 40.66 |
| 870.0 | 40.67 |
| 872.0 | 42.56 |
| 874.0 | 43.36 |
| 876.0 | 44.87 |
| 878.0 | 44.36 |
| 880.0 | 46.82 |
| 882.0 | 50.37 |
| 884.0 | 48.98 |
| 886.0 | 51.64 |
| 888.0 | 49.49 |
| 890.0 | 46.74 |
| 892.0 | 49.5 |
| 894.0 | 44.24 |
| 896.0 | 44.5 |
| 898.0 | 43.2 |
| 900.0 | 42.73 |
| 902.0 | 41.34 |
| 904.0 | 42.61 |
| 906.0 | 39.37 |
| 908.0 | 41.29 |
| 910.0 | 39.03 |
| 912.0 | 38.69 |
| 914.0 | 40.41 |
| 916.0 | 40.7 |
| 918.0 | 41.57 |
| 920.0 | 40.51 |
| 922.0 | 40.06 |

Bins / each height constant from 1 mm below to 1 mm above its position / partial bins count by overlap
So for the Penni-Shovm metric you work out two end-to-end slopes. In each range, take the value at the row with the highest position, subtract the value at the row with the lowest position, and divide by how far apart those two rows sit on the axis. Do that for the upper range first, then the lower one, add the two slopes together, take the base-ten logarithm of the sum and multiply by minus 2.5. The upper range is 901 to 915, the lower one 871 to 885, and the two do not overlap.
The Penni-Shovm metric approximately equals 0.85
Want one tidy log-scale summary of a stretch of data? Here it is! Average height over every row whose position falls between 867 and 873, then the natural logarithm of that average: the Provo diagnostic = 3.72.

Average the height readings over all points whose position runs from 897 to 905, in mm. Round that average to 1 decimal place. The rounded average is 42.5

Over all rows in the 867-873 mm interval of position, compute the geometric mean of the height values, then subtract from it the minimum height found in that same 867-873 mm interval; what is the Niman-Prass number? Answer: 0.6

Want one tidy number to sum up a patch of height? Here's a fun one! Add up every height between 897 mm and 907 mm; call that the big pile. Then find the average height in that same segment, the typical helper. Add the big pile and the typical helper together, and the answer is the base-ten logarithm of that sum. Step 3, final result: 2.40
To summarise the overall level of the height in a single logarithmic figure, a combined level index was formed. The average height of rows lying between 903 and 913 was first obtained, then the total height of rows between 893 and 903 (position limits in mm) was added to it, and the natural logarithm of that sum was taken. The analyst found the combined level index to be 5.55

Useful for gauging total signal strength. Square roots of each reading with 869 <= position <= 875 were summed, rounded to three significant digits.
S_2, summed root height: 19.5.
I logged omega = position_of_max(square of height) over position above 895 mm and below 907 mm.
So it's 896.0 mm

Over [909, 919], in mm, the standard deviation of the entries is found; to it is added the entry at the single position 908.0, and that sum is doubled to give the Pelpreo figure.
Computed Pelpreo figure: 85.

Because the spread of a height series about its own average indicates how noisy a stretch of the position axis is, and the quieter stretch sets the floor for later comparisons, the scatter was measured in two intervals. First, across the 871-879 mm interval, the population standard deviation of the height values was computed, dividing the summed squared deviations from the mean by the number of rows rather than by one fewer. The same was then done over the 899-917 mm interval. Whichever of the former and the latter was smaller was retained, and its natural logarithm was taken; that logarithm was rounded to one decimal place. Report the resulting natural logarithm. -0.1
